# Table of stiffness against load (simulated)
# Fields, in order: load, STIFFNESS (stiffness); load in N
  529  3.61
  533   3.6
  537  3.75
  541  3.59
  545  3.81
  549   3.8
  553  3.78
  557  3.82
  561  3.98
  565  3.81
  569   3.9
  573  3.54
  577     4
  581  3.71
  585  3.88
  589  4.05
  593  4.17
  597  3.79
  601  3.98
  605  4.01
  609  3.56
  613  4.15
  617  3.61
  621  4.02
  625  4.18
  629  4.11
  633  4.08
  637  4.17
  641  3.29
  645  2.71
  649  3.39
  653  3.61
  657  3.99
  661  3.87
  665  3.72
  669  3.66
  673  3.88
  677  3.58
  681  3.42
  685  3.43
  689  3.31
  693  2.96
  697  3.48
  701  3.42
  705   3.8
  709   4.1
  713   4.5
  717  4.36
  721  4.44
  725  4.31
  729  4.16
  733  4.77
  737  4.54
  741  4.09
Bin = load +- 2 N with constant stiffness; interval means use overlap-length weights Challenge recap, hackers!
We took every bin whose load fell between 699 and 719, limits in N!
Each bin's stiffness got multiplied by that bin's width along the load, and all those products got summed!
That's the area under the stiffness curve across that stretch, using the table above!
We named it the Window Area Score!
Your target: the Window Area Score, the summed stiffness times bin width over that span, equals 81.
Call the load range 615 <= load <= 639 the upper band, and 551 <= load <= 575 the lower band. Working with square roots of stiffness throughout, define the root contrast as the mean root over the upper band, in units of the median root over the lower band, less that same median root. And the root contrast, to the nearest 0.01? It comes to -0.93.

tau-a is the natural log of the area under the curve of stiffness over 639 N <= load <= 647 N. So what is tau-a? 3.18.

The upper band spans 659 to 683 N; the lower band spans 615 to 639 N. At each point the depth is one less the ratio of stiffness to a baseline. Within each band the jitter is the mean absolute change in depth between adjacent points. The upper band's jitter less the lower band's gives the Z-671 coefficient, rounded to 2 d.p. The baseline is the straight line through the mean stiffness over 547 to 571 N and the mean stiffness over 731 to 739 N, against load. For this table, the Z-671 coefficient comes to 0.01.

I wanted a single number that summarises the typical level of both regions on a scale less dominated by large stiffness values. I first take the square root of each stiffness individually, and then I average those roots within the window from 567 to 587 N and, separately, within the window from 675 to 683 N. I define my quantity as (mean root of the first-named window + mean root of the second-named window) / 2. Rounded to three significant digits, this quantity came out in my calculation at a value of 1.91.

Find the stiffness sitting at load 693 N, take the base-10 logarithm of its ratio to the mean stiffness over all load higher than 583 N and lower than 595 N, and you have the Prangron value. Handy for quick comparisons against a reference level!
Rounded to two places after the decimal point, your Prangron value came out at -0.13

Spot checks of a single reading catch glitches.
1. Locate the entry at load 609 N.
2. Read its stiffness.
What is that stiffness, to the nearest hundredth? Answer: 3.56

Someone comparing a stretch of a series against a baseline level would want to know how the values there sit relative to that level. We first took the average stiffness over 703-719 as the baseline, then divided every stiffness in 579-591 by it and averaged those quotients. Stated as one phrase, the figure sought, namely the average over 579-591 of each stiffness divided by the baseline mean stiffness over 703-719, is 0.93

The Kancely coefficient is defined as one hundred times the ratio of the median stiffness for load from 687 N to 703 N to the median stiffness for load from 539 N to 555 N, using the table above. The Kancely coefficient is 89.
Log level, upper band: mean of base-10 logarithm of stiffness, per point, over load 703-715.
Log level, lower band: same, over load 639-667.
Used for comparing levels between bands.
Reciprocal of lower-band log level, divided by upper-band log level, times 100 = 300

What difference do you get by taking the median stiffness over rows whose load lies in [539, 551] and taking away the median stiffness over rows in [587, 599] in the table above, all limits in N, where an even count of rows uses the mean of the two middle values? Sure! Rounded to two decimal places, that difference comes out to -0.25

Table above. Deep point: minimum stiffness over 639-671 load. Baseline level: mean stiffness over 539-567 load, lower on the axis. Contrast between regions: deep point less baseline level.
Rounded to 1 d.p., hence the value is -1.1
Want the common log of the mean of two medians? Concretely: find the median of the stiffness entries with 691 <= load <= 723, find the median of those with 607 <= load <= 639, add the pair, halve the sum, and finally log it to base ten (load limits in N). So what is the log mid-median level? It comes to 0.60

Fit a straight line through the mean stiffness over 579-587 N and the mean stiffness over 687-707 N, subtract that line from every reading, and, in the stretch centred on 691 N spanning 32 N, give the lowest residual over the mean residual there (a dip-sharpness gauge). -45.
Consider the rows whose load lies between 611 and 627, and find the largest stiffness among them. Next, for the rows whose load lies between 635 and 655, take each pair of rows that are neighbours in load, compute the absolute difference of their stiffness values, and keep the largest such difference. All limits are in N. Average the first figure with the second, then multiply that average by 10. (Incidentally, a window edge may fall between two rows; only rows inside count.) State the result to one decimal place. 25.3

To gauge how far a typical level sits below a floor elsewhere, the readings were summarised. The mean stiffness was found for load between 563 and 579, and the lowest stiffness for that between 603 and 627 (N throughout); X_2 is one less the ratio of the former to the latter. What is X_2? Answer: -0.07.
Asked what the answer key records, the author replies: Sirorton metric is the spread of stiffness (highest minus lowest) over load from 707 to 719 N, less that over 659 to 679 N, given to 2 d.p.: 0.10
